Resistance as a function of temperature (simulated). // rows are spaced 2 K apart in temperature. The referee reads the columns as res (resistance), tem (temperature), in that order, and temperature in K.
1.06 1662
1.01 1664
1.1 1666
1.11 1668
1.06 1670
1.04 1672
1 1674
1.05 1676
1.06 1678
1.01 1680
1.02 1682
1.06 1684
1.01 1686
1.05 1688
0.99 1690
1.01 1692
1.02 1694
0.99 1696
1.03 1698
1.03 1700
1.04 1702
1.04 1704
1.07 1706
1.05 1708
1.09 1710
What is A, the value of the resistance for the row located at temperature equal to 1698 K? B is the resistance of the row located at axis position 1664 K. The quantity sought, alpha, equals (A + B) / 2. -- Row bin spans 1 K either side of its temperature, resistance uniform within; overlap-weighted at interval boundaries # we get 1.02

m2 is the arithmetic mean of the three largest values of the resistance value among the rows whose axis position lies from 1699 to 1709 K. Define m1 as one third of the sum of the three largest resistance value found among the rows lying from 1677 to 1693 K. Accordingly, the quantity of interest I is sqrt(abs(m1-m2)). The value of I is 0.06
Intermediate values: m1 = 1.06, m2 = 1.05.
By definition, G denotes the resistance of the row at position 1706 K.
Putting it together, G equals 1.07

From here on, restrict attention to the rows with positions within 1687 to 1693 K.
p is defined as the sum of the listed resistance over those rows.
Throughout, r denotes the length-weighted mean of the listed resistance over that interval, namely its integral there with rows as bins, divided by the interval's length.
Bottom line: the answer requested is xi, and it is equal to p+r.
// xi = 4.07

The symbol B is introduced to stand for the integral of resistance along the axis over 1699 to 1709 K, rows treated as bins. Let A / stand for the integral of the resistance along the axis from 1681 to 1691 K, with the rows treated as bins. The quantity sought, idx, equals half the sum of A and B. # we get 10.4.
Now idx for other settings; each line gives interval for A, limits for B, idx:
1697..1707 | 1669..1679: 10.4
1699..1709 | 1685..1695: 10.3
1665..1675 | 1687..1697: 10.4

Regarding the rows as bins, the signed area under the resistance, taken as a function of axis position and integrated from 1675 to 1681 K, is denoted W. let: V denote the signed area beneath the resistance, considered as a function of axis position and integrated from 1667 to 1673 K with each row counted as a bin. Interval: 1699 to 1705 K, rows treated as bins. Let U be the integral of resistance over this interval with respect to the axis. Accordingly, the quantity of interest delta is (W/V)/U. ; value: 0.156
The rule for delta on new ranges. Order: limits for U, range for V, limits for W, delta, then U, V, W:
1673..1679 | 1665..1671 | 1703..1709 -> 0.155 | 6.22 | 6.54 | 6.32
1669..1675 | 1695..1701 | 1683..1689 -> 0.165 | 6.20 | 6.10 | 6.24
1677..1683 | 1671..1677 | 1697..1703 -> 0.162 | 6.18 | 6.18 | 6.20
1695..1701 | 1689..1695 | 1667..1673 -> 0.174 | 6.10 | 6.04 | 6.42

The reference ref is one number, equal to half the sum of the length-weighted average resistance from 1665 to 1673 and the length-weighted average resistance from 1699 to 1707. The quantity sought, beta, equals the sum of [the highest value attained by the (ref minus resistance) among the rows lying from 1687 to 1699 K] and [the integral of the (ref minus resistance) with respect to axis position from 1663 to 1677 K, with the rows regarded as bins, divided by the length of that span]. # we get 0.080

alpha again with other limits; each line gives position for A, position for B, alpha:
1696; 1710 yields 1.04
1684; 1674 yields 1.03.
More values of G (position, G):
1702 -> 1.04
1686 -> 1.01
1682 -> 1.02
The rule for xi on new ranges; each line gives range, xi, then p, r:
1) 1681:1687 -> 4.12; 3.09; 1.03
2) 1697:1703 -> 4.13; 3.10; 1.03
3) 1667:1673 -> 4.28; 3.21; 1.07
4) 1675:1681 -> 4.16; 3.12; 1.04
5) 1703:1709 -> 4.21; 3.16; 1.05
